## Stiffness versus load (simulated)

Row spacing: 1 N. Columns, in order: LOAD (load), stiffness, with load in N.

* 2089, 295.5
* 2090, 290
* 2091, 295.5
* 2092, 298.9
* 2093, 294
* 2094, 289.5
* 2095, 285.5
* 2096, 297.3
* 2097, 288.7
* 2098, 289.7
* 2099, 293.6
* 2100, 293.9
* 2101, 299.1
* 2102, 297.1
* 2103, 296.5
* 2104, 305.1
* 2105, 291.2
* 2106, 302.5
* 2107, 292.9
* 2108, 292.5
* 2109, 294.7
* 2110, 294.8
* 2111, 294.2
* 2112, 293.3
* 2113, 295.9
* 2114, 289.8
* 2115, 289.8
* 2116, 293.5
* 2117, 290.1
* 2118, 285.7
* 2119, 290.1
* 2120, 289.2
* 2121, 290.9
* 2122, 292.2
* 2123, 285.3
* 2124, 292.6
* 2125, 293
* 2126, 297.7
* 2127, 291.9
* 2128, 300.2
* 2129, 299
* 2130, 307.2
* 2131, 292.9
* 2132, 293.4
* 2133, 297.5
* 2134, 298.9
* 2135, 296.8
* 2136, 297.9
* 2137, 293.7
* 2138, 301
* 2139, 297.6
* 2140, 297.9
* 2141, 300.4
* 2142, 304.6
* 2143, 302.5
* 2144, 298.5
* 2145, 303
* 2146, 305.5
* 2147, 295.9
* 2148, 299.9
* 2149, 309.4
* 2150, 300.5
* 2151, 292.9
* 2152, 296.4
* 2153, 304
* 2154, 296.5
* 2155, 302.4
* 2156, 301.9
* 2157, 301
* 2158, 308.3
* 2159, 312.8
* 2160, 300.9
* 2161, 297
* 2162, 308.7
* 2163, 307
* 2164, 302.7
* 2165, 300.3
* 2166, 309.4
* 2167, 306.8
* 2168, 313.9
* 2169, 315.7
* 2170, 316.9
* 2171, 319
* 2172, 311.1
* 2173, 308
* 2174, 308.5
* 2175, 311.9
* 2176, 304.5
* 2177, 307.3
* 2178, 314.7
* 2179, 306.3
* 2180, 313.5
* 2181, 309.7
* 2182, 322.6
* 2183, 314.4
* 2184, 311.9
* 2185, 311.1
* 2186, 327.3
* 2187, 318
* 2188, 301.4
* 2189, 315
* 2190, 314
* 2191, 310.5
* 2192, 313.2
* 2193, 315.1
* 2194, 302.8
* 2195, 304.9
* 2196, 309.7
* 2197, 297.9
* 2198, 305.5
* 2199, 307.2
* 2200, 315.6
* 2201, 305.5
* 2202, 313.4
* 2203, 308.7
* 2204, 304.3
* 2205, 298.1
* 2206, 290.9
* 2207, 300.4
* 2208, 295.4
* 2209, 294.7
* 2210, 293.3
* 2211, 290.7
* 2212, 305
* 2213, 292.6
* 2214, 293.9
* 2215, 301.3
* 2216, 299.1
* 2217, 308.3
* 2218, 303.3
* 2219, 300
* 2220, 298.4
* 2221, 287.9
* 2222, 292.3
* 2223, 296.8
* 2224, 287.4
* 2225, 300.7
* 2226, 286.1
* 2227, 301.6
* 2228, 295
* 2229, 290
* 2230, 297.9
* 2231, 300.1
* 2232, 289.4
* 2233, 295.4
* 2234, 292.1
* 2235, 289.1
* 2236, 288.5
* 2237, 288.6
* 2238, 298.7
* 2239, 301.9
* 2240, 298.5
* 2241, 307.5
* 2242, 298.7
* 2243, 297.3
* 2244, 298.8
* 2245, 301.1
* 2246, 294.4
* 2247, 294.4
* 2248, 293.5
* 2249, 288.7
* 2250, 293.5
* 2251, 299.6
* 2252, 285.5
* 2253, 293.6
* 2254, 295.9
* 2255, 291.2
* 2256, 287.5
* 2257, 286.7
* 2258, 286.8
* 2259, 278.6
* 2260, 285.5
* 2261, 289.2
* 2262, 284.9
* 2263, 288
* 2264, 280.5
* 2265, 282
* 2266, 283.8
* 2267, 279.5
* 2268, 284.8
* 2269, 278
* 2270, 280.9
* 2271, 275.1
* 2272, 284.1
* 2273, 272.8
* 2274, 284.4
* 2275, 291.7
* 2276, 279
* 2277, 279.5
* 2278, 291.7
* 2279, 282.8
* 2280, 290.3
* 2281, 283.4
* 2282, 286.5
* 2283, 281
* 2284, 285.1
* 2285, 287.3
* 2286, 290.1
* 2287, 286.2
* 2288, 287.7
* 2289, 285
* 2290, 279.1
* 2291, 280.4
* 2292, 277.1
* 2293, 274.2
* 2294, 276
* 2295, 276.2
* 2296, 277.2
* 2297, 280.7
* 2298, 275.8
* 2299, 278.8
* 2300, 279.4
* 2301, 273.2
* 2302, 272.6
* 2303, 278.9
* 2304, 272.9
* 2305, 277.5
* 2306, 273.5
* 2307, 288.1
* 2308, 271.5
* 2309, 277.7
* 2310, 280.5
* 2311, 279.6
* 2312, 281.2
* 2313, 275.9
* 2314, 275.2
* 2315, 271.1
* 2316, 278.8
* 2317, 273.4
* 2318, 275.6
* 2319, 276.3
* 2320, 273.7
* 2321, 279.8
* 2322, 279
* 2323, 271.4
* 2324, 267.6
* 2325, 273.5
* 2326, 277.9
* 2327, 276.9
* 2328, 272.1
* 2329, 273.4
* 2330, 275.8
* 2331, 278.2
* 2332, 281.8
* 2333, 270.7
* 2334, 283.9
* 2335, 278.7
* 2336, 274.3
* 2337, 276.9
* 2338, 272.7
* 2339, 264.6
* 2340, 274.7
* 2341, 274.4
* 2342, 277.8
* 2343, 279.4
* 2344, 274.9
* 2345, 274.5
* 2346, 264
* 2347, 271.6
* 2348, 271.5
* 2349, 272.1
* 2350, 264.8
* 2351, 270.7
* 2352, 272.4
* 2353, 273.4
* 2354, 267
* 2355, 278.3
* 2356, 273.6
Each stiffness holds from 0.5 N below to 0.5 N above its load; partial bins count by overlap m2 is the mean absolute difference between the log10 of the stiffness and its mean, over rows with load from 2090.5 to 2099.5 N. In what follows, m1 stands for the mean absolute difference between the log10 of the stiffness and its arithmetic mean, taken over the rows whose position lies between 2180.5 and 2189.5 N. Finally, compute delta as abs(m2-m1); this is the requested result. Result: 0.0020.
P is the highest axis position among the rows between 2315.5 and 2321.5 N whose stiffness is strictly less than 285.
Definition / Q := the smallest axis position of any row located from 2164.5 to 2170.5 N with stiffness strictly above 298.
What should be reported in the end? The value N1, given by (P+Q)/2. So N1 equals 2243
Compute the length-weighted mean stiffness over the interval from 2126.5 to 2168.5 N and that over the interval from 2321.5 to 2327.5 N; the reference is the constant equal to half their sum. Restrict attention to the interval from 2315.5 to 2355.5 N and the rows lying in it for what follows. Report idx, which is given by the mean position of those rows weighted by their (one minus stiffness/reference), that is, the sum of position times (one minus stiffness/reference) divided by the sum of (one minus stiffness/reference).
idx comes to 2336.8 N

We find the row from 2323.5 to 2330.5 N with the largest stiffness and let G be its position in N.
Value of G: 2326 N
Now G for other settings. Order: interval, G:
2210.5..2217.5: 2217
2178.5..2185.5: 2182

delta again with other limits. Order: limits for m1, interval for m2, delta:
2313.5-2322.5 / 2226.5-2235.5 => 0.0021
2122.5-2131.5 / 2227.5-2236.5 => 0.0018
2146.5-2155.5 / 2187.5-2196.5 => 0.0006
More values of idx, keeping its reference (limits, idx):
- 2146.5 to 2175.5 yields 2163.2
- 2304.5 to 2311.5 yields 2307.9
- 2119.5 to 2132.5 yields 2127.8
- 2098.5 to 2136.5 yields 2117.9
